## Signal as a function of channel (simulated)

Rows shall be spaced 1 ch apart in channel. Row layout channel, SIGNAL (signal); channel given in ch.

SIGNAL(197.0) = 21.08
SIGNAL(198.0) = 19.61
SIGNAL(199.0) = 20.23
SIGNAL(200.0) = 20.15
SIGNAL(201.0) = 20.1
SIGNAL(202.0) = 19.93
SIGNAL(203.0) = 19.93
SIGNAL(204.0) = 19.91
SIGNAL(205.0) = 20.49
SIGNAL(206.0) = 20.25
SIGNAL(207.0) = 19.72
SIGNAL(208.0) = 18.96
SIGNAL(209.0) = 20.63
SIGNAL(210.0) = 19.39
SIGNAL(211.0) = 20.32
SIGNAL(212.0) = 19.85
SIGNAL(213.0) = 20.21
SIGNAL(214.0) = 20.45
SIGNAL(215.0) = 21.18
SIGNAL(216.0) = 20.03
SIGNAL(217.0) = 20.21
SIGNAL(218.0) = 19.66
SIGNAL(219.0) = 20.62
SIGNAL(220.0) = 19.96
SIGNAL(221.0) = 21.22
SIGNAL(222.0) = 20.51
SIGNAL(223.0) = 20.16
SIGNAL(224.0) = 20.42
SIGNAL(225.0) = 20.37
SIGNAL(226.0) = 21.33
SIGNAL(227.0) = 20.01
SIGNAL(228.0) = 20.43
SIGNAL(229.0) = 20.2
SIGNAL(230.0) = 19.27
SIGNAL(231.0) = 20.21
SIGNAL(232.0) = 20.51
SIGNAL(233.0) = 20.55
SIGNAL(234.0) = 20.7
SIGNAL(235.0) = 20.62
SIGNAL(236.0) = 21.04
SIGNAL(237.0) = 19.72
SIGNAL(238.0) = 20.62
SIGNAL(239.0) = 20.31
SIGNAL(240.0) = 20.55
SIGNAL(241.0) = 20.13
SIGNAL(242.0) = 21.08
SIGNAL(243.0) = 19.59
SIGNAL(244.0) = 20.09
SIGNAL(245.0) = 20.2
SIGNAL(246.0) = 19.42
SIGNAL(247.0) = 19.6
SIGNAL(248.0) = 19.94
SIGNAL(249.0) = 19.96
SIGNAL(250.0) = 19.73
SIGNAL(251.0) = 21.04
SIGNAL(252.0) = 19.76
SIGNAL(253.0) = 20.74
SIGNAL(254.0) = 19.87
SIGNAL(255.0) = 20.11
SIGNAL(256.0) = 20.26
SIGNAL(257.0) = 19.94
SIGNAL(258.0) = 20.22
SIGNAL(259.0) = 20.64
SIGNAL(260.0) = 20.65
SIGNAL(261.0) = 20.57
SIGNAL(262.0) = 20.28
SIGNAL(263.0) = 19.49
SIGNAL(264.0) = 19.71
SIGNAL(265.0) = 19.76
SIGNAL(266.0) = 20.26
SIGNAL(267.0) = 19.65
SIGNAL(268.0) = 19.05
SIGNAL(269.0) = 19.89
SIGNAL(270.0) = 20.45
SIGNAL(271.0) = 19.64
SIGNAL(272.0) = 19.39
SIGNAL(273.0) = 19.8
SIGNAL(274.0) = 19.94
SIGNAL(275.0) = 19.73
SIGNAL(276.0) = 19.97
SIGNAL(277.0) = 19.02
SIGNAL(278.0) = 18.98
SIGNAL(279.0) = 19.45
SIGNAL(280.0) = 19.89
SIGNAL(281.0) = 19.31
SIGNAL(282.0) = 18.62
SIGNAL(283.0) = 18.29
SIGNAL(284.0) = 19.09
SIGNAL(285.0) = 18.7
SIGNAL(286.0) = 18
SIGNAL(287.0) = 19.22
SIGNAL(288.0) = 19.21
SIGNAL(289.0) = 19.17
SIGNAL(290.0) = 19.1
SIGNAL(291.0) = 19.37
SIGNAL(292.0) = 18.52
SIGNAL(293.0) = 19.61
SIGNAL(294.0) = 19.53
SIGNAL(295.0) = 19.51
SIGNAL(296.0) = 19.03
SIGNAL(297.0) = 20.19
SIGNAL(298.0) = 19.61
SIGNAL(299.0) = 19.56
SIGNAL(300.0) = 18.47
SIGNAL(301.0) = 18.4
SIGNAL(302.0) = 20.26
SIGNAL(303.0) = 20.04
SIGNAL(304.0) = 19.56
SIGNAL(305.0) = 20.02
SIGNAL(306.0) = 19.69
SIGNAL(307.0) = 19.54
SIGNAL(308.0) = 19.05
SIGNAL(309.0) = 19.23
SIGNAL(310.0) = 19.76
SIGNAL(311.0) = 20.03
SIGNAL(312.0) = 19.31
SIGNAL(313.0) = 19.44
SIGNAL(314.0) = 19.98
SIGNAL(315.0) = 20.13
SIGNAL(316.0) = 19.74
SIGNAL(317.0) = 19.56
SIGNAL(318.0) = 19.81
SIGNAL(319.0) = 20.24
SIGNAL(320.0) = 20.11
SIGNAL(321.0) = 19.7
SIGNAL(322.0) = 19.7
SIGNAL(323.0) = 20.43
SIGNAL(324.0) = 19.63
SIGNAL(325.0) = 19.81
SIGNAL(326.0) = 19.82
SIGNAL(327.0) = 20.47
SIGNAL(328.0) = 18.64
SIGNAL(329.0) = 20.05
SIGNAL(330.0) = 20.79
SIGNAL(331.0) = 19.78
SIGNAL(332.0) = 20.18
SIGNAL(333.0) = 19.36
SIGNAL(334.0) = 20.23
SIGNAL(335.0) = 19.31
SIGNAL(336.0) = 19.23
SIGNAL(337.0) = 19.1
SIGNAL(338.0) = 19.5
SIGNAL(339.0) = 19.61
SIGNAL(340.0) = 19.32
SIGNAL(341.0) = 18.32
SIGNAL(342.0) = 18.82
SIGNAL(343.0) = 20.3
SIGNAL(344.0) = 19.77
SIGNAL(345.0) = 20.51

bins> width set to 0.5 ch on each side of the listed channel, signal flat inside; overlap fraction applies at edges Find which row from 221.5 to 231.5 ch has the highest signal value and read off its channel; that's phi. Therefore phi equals 226.0 ch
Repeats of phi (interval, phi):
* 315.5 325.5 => 323.0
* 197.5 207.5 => 205.0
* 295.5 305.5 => 302.0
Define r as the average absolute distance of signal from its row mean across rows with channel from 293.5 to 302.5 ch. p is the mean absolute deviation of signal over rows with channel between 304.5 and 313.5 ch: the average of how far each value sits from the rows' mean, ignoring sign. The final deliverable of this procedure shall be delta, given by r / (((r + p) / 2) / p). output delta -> 0.36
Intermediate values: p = 0.28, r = 0.51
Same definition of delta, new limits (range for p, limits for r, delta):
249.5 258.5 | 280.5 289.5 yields 0.36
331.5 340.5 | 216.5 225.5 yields 0.31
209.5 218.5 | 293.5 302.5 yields 0.43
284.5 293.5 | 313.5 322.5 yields 0.27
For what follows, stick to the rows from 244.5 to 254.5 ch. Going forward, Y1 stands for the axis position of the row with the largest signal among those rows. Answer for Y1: 251.0 ch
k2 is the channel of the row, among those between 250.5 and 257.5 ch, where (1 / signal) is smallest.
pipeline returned 251.0 ch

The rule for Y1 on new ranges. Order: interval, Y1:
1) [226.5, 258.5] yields 242.0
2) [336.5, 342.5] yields 339.0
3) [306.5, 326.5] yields 323.0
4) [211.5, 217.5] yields 215.0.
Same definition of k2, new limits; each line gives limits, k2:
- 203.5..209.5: 209.0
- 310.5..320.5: 319.0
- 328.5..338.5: 330.0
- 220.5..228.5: 226.0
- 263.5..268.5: 266.0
